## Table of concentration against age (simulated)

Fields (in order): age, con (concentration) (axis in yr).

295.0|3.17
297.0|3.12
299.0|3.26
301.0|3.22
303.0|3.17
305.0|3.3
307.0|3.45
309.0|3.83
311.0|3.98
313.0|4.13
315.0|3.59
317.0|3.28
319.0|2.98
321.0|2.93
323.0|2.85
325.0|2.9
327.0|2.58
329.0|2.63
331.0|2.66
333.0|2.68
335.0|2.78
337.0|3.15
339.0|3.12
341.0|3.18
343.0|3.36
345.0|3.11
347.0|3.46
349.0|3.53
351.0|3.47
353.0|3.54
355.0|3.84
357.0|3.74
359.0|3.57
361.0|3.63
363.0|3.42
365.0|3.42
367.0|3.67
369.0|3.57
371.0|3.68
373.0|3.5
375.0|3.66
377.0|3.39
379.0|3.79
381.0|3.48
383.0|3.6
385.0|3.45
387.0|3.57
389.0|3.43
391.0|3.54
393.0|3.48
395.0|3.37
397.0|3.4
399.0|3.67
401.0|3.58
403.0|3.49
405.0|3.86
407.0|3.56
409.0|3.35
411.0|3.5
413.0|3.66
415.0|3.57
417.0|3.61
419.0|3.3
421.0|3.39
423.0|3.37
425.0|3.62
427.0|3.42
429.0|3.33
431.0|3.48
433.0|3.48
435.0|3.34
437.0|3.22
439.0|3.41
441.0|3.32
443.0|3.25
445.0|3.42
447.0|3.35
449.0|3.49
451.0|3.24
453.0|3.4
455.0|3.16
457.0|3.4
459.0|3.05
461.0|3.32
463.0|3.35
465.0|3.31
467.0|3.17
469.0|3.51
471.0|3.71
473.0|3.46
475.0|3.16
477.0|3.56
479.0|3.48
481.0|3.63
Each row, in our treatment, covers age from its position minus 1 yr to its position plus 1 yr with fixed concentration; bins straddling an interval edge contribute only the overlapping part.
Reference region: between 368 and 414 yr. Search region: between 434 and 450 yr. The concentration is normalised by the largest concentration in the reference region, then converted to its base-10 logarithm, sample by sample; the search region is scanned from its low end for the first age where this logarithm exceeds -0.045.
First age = 449.0 yr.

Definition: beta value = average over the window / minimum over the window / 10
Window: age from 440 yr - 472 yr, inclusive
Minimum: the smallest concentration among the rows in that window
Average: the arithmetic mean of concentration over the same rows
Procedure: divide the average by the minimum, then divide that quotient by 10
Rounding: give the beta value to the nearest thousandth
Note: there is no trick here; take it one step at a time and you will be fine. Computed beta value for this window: 0.110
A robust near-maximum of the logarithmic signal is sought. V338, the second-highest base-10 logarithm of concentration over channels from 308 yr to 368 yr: 0.600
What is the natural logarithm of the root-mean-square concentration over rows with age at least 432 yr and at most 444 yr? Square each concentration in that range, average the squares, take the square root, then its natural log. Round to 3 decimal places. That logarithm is 1.205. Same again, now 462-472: 1.228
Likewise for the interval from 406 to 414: 1.258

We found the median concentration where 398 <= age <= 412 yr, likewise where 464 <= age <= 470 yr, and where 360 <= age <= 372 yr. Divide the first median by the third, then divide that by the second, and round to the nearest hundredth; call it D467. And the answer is 0.30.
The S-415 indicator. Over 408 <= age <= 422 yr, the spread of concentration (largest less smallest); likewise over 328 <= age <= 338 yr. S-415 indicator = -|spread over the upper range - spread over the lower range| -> -0.16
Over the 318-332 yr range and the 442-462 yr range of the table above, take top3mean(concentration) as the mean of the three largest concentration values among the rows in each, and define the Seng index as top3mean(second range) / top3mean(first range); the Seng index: 1.17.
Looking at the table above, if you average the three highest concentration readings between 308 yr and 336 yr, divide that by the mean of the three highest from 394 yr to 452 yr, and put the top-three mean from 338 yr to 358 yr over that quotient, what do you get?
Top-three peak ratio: 3.47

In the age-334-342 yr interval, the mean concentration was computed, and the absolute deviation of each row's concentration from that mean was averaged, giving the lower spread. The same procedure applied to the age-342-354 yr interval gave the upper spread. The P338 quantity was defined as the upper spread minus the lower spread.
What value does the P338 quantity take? -0.021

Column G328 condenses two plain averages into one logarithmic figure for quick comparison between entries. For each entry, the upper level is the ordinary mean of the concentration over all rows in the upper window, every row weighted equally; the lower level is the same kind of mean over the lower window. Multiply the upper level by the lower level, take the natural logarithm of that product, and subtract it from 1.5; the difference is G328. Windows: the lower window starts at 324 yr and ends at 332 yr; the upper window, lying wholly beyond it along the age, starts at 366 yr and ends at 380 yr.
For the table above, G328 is -0.77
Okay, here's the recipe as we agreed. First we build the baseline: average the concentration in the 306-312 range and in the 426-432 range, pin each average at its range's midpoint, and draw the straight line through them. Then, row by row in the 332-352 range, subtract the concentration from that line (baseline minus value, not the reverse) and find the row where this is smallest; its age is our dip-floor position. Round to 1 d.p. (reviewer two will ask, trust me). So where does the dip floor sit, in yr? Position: 349.0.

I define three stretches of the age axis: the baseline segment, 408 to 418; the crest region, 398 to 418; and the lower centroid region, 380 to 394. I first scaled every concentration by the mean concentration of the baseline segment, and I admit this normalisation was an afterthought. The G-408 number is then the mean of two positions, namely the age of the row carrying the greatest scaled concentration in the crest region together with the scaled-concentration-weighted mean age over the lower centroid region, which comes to 396.0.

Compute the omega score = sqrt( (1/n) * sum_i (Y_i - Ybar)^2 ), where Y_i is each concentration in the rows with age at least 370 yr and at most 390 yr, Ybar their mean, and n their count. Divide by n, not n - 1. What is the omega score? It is 0.121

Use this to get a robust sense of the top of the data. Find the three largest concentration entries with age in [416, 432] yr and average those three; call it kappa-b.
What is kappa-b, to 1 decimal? 3.6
